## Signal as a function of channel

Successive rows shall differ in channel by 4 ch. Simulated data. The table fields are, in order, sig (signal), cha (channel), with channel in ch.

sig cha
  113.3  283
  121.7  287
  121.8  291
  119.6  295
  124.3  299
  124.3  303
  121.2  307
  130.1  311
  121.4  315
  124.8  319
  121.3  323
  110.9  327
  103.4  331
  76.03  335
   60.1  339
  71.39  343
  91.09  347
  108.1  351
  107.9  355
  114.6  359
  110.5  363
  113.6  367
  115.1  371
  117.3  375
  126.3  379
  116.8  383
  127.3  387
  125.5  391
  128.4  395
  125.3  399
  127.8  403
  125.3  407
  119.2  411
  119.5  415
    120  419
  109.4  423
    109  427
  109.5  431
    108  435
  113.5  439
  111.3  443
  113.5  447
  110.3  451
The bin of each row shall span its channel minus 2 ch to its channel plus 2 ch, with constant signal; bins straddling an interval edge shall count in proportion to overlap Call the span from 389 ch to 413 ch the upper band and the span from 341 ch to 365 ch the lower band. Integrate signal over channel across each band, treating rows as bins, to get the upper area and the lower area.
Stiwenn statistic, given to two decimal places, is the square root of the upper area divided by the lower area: 1.12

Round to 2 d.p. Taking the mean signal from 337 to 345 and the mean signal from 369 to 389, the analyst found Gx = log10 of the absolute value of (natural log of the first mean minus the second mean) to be 2.07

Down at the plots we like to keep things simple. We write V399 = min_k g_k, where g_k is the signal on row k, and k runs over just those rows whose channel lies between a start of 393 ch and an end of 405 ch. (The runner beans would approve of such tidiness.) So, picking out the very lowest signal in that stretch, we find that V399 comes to 125.3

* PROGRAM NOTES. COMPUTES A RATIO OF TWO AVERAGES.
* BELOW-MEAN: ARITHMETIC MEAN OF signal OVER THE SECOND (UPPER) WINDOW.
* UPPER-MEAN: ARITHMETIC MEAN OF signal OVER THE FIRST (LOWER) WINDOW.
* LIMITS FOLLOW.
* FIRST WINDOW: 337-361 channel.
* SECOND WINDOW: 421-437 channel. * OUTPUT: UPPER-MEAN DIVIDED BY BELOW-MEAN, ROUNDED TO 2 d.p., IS 0.85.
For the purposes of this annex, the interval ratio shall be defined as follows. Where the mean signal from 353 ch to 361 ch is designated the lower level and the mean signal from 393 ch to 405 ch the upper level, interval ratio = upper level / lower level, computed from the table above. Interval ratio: 1.14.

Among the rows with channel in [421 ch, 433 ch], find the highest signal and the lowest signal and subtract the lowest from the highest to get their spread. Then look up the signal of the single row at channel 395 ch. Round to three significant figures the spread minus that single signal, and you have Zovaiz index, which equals -128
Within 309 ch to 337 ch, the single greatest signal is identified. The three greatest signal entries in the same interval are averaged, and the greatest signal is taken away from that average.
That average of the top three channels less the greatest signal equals -4.7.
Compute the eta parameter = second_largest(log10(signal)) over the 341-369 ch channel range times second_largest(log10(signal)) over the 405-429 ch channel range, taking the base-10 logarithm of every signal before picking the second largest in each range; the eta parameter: 4.27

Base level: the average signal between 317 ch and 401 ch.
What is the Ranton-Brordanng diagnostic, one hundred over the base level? 0.91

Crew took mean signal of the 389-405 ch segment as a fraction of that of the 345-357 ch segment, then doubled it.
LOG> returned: 2.48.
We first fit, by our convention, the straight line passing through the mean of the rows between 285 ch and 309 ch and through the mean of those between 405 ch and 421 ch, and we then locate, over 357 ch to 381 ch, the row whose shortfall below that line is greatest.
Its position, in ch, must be 363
